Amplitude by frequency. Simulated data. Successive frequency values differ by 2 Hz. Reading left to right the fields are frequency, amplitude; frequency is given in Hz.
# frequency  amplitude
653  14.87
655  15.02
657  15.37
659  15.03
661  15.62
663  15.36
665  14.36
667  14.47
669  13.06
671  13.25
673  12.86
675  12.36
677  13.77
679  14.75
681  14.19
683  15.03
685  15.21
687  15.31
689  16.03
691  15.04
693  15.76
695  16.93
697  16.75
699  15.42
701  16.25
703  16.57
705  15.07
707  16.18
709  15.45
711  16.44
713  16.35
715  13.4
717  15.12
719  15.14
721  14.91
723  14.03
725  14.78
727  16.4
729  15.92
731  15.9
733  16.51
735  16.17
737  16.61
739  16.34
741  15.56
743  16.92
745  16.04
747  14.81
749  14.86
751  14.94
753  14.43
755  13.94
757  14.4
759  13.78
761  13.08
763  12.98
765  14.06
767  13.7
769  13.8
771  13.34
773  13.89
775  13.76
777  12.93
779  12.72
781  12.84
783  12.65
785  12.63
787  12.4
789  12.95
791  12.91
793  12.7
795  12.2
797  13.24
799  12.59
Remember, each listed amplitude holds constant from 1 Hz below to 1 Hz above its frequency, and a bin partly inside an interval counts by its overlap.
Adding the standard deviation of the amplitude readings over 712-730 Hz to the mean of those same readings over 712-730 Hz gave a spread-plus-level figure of 16.1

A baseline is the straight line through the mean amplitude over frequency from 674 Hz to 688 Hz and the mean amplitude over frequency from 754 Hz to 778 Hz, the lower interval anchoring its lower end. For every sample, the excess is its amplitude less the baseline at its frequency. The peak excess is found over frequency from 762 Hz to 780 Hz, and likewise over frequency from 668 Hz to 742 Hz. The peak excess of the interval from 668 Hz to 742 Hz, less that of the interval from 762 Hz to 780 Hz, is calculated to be 2.3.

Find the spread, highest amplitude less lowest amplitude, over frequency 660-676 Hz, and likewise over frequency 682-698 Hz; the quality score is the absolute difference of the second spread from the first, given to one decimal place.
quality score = 1.4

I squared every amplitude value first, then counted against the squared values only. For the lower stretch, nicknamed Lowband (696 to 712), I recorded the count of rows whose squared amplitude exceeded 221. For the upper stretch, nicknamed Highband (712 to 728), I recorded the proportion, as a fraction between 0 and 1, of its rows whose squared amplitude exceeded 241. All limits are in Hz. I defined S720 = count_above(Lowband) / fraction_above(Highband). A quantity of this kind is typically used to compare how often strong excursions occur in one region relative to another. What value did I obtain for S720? 32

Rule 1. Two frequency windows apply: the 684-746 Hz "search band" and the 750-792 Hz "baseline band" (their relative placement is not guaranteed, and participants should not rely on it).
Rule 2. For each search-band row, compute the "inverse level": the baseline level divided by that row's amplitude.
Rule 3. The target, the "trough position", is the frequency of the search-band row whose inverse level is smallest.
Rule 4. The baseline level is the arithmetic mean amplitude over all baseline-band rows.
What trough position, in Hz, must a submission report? 695 Hz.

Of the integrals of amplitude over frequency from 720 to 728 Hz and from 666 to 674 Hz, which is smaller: 107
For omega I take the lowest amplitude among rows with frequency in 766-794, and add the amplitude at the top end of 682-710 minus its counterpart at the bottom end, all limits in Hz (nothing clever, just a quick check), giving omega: 12.8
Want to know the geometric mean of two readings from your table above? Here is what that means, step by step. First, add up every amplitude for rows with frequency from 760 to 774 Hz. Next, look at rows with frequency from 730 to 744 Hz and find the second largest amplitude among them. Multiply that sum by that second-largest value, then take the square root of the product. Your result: 39.7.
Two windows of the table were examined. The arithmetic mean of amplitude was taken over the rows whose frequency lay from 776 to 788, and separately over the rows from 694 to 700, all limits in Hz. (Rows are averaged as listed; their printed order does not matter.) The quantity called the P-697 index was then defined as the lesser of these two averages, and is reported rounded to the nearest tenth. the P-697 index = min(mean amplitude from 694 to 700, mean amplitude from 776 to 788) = 12.7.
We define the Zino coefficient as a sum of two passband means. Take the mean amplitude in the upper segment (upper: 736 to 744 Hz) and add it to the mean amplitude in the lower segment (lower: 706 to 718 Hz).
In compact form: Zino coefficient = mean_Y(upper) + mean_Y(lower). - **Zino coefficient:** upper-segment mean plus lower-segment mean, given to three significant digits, 31.8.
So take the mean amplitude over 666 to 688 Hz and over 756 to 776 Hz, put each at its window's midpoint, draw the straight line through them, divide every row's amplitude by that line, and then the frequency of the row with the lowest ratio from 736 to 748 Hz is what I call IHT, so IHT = 747 Hz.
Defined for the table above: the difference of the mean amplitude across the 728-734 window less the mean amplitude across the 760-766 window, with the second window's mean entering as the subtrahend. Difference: 3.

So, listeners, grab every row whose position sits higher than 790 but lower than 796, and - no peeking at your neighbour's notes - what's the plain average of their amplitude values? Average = 12.6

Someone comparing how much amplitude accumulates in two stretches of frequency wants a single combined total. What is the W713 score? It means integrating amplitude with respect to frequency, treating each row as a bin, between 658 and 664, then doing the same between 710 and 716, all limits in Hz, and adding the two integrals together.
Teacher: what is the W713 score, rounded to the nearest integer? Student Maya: 184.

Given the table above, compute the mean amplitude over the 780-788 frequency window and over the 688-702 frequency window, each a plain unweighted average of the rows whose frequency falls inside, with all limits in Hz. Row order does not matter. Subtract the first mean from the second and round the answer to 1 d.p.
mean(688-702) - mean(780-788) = 3.4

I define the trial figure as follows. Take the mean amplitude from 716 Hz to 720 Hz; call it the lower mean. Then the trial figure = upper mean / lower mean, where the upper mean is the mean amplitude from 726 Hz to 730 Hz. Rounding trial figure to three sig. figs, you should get 1.07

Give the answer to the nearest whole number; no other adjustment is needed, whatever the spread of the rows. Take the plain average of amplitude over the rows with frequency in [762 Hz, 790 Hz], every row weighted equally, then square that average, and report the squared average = 174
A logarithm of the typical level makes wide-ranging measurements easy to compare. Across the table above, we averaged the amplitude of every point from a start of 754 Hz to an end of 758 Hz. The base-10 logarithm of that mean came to 1.15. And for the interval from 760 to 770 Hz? 1.13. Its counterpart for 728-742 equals 1.21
